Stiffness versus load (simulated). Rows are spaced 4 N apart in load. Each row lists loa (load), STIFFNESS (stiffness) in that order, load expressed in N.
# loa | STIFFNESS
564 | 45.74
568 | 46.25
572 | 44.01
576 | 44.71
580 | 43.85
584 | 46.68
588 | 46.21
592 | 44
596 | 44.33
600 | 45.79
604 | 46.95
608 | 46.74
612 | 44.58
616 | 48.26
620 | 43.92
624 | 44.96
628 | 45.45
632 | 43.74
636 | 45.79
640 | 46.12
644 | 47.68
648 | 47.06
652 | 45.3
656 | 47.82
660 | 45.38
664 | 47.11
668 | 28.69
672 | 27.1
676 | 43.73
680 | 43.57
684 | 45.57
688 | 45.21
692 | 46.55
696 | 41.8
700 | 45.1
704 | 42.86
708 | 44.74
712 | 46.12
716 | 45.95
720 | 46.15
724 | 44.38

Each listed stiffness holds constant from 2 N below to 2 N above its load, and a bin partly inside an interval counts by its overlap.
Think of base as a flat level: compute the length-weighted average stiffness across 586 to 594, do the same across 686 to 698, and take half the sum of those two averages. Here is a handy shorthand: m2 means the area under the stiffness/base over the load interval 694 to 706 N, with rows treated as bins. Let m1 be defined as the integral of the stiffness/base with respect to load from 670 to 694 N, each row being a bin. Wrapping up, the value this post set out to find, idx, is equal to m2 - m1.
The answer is -10.9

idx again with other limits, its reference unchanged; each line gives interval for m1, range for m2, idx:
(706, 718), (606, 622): 4.2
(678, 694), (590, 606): 0.0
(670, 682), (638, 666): 18.9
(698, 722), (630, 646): -7.8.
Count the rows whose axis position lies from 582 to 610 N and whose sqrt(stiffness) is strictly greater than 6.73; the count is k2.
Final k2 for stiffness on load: 5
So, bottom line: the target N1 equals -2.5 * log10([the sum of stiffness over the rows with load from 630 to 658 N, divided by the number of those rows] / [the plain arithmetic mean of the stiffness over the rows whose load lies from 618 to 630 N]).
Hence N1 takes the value -0.034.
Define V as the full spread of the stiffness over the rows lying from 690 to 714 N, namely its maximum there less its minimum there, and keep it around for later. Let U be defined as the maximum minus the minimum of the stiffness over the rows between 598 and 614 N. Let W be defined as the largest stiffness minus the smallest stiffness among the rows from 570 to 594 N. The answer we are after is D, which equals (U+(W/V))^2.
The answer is 9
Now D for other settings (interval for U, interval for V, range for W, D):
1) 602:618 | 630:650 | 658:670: 70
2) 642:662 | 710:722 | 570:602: 278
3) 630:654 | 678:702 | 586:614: 21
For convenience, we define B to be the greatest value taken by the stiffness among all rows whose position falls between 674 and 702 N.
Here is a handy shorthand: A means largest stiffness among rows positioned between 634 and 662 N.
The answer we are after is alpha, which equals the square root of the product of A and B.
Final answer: 47.2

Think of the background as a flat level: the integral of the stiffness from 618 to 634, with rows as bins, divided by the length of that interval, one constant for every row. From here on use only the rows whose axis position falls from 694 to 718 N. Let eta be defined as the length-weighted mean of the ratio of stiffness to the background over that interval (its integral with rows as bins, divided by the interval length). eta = 1.00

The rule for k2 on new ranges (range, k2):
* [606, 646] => 6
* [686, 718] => 3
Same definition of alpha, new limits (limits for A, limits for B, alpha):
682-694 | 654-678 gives 47.2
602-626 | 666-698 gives 47.4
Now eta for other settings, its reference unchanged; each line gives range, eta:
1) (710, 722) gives 1.03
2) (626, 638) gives 1.01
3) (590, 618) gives 1.03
